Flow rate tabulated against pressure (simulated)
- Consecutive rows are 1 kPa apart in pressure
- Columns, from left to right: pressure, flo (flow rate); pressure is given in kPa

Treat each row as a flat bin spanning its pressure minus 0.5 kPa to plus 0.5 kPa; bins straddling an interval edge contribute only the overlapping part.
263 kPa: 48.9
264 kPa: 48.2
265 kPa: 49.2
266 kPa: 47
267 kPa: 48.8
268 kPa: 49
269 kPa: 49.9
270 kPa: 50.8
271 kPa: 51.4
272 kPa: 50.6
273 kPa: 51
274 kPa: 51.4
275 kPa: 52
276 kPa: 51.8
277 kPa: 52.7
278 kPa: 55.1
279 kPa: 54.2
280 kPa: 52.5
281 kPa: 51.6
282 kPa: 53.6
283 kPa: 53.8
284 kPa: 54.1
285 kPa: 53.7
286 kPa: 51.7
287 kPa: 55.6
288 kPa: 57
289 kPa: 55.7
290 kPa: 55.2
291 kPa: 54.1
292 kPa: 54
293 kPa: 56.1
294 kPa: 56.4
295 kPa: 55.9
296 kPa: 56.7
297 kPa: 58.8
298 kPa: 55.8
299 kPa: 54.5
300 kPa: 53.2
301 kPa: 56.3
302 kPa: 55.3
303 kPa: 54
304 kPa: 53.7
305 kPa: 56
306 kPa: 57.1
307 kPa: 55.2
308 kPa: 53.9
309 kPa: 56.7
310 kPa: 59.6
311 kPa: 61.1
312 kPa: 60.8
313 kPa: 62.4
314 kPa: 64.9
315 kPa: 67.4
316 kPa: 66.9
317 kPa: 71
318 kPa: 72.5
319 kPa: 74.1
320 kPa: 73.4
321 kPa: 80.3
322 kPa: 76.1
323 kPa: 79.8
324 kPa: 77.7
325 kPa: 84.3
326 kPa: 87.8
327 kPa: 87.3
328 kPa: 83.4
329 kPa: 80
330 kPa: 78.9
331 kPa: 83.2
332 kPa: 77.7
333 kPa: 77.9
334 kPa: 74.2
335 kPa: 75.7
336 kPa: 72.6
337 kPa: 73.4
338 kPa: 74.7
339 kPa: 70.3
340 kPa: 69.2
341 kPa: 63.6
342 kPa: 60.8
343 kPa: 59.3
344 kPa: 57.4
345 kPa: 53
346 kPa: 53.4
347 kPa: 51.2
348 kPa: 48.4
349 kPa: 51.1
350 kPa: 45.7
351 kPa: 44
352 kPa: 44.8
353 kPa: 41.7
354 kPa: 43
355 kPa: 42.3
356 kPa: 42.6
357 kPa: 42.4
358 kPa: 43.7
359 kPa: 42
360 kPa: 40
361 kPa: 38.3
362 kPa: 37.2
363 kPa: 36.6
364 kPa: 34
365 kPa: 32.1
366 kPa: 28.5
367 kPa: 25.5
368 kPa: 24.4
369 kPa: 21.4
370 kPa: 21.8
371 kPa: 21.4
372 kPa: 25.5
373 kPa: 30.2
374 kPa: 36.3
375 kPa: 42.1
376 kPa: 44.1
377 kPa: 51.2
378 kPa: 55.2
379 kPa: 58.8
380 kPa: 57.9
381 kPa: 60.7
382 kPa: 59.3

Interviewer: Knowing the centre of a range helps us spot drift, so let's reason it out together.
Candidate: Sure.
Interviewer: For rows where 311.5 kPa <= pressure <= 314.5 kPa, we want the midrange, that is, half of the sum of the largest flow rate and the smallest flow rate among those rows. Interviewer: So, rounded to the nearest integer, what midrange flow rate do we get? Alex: 63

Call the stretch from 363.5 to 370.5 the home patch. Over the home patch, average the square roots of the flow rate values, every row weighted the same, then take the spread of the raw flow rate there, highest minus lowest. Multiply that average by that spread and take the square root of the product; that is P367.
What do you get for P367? 8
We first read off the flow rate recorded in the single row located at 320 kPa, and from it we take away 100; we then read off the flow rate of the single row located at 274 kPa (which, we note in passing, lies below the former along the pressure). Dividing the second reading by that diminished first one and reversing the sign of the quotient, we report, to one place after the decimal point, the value 1.9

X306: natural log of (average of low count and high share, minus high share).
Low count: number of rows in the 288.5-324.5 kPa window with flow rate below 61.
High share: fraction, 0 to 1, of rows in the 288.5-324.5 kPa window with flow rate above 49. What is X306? 2.40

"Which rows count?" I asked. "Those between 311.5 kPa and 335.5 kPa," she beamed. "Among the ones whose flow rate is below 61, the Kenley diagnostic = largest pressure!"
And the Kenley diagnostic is 312 kPa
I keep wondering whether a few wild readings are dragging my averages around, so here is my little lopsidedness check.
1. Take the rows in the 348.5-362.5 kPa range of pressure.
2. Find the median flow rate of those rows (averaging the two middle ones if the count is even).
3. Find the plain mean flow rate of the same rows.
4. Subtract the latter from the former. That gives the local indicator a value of -0.3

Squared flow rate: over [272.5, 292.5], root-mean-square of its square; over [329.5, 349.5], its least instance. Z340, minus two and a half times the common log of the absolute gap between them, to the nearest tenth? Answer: -6.8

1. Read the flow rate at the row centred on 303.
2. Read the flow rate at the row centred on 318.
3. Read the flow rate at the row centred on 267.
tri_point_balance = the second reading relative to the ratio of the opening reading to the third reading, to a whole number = 66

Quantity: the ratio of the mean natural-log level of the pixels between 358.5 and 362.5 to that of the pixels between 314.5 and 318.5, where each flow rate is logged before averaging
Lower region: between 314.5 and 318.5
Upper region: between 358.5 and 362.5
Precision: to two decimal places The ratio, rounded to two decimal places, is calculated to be 0.87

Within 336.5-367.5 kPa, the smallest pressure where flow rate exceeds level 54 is 337 kPa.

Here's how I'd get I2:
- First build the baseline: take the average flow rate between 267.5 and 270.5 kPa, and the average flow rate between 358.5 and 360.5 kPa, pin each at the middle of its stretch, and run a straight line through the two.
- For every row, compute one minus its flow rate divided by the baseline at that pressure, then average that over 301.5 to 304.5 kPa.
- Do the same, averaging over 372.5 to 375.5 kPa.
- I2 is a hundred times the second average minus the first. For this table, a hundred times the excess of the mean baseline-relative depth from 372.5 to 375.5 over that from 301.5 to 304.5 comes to 25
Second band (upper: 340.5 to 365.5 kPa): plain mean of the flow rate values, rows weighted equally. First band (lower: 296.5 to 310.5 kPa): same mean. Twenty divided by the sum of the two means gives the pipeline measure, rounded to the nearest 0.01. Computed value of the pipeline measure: 0.20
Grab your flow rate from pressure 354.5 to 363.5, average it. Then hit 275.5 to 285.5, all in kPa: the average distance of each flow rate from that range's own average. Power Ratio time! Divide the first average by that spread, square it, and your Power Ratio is 1911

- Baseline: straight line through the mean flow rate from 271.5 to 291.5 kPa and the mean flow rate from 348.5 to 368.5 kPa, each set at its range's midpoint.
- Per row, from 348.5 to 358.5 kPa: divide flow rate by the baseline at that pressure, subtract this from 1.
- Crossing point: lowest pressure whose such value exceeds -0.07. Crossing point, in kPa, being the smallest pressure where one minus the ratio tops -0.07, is 353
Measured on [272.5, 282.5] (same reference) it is 273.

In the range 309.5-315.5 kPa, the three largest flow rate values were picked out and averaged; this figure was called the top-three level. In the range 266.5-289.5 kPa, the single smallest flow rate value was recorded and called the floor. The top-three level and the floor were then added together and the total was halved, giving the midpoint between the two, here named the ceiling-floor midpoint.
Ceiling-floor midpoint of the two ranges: 57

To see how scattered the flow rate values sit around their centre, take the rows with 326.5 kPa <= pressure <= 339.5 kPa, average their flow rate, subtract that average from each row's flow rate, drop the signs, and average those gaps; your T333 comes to 3.8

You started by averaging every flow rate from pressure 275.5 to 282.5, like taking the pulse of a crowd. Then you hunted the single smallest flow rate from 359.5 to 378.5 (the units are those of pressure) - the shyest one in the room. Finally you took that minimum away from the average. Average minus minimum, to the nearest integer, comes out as 32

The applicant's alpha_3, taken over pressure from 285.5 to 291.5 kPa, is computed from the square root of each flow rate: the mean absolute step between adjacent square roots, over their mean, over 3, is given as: 0.0050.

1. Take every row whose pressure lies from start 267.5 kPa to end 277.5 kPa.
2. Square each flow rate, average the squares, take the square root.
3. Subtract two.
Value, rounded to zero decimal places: 49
